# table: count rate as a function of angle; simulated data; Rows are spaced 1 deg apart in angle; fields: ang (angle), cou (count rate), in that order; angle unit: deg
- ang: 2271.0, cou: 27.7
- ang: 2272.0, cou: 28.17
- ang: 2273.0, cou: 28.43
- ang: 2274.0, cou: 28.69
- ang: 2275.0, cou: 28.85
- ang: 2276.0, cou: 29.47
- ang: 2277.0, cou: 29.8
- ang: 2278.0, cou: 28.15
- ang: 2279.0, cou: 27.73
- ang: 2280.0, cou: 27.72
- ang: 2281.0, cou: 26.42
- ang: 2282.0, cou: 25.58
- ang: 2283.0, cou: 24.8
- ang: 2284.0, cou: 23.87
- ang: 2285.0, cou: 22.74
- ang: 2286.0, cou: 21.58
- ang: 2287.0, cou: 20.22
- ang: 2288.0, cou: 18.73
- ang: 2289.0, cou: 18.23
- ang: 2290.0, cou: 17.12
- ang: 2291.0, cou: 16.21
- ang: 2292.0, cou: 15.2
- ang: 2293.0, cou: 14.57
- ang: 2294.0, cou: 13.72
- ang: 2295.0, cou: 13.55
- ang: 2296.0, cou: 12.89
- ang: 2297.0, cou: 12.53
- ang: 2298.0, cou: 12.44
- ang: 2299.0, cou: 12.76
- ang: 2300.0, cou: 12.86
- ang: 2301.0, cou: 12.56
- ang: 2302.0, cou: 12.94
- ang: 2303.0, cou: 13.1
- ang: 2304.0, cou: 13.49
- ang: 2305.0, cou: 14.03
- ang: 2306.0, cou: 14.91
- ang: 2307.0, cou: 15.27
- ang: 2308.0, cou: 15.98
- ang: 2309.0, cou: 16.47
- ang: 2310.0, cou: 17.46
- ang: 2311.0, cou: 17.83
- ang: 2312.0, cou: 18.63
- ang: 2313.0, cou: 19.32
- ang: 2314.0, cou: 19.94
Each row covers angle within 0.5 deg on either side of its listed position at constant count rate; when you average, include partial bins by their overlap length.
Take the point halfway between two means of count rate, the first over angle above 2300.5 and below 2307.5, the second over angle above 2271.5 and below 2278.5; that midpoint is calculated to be 21.3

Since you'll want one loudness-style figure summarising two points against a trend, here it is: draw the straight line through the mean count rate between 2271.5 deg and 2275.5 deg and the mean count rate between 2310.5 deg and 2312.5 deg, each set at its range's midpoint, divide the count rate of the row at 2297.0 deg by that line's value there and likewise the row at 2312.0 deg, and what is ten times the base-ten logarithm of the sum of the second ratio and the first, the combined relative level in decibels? 2.03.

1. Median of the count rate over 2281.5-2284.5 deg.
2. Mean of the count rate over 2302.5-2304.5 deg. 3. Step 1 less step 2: 12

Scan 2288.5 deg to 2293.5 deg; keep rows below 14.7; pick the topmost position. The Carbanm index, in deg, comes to 2293.0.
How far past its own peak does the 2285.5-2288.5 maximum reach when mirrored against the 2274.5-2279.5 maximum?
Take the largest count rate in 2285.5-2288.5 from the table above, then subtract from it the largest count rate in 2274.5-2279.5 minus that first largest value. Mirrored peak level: 13.4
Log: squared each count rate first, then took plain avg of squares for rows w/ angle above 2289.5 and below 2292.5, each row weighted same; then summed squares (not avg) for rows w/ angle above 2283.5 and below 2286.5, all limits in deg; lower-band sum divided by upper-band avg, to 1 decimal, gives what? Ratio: 5.9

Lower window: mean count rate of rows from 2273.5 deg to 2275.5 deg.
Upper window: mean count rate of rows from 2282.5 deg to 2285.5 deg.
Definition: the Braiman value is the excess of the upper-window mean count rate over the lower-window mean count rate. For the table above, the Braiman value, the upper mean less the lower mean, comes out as -5.0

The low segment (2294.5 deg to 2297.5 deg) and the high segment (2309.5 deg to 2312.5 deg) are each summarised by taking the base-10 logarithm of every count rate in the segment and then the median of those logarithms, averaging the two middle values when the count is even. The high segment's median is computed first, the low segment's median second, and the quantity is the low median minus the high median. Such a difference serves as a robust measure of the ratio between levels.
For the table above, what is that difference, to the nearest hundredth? -0.14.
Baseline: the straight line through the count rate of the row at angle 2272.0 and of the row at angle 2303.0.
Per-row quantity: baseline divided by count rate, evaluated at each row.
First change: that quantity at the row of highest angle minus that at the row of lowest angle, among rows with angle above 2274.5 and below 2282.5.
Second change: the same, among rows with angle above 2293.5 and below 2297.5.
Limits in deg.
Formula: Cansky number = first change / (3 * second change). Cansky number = -1.1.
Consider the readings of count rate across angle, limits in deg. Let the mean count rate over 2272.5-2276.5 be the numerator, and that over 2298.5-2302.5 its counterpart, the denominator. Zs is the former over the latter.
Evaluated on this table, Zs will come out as 2.3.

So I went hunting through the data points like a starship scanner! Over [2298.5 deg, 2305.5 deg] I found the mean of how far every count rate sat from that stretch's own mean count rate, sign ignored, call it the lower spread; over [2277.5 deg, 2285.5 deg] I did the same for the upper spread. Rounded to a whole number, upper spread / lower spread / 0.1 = 44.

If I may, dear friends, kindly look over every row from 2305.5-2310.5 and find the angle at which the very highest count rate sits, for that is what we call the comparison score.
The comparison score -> 2310.0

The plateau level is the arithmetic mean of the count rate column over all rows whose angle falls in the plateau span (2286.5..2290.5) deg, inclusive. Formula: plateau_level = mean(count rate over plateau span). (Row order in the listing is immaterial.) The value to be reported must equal 19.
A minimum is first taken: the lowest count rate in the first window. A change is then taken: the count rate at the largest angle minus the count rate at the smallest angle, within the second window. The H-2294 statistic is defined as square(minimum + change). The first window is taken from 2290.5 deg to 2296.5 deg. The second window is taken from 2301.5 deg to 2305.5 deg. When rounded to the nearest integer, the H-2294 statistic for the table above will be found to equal 195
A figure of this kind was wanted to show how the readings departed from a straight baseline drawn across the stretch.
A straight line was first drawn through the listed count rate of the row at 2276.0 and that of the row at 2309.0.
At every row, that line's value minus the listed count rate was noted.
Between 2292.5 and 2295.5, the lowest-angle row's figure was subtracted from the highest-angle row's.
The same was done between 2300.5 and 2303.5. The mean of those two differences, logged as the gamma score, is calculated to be -0.5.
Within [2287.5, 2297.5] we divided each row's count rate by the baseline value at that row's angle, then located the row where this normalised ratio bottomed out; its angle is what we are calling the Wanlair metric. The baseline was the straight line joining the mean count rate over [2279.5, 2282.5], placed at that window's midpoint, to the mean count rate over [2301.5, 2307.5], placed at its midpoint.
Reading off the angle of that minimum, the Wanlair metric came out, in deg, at 2296.0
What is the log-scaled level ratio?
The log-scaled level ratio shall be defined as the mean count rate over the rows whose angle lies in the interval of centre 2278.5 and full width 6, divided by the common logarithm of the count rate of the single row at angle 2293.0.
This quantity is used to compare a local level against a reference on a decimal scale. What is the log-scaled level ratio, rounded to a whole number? 24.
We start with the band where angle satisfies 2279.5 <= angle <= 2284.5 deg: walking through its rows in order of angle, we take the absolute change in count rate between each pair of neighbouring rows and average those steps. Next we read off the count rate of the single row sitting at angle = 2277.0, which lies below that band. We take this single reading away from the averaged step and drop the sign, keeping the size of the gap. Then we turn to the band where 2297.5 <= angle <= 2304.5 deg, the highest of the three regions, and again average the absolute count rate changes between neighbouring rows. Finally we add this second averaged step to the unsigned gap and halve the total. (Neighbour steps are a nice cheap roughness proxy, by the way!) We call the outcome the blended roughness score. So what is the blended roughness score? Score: 14.6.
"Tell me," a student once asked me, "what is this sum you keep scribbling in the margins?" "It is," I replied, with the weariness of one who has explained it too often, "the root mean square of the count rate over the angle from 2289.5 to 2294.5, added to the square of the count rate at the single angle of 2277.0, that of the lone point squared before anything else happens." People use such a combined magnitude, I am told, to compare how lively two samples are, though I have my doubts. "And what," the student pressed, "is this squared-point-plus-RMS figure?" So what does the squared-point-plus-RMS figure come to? 903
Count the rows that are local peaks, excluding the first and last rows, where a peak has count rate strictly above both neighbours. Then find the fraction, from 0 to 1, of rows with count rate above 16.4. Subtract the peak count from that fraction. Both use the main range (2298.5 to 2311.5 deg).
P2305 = -0.8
